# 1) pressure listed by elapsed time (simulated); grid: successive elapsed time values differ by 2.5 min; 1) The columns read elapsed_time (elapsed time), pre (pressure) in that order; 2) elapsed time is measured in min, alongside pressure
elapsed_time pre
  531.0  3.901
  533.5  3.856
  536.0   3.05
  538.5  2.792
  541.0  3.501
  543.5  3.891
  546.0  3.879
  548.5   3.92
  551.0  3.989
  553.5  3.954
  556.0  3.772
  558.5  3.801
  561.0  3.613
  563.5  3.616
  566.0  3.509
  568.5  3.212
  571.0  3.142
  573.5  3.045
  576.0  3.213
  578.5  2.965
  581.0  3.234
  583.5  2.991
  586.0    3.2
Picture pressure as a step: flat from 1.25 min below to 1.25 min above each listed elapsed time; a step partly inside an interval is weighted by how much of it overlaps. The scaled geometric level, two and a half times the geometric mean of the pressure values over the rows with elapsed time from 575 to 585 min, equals 7.7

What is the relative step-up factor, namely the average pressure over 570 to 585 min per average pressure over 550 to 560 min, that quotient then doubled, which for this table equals 1.60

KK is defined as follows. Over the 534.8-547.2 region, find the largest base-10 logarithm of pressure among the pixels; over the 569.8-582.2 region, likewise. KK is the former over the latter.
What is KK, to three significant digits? 1.16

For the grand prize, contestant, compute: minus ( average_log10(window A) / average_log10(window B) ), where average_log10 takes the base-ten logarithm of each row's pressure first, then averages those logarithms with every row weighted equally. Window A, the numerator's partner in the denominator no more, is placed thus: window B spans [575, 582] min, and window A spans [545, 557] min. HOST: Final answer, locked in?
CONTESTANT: -1.19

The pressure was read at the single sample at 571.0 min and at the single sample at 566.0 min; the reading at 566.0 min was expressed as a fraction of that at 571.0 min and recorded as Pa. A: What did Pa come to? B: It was 1.12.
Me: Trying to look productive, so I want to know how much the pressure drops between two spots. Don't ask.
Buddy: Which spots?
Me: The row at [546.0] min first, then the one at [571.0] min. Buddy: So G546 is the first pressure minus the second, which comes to 0.7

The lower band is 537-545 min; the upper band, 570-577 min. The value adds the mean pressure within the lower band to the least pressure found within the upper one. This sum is 6.4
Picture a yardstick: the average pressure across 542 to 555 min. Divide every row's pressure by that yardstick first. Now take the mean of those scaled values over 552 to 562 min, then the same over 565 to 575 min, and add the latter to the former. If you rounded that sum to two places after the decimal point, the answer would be 1.79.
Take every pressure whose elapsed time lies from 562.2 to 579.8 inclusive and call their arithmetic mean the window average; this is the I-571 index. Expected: 3.2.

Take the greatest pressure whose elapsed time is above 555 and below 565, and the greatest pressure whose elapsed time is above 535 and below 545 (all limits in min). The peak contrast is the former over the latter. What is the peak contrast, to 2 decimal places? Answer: 0.98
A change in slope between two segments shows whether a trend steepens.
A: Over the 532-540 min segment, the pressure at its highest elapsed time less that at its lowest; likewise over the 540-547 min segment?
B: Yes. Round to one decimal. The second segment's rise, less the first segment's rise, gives 1.4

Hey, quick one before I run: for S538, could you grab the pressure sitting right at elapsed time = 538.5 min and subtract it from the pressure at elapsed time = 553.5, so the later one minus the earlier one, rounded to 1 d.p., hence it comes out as 1.2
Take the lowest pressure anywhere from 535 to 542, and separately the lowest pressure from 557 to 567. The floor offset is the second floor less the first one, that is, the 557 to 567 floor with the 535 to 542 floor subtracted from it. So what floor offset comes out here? 0.72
